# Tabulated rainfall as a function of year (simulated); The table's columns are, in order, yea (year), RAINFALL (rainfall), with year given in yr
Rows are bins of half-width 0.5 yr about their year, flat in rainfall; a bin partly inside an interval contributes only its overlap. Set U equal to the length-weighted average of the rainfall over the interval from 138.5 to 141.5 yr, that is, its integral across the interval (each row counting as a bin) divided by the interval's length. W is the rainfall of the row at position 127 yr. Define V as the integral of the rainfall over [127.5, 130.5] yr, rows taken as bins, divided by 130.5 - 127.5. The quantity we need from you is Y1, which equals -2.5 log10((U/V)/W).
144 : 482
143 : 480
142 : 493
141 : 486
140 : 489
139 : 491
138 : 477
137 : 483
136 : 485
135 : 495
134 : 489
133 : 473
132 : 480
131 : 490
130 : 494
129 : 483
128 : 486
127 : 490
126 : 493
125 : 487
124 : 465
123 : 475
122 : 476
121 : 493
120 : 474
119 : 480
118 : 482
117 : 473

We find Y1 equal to 6.72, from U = 489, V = 488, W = 490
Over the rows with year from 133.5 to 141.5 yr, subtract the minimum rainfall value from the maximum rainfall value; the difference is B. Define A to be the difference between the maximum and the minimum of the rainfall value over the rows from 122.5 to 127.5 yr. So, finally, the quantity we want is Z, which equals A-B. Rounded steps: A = 28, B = 18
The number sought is 10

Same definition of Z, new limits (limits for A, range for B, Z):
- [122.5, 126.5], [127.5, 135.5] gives 6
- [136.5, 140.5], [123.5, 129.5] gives -14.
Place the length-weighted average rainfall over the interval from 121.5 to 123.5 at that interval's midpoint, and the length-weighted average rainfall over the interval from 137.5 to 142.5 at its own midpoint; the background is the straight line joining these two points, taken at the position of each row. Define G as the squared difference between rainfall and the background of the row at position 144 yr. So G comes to 62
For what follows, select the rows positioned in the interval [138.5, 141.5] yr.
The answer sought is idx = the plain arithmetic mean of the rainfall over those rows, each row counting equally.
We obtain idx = 489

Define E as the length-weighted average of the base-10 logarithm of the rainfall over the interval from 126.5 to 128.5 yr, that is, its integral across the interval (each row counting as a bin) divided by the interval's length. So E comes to 2.688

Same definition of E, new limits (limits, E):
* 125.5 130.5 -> 2.689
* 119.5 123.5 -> 2.681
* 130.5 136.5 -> 2.686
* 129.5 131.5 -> 2.692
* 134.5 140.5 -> 2.687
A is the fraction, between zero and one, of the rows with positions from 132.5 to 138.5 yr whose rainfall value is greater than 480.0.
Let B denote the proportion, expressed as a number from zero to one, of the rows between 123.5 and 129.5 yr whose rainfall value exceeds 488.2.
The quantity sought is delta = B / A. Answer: 0.5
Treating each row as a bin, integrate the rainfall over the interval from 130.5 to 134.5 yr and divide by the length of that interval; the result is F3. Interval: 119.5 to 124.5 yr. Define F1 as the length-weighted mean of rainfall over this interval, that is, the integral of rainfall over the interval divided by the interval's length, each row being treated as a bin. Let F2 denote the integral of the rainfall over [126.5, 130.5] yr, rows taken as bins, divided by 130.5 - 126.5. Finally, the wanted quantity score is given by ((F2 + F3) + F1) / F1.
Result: 3.04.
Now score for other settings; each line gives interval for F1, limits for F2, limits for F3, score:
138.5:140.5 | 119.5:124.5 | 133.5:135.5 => 2.98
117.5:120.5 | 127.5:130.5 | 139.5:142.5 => 3.04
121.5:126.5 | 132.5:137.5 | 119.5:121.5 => 3.02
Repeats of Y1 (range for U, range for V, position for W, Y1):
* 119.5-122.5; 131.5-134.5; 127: 6.72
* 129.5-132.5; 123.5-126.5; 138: 6.68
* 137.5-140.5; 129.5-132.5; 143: 6.71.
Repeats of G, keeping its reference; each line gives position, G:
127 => 132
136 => 0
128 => 47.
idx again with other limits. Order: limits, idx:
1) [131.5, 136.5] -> 484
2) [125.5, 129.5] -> 488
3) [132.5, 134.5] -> 481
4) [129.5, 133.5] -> 484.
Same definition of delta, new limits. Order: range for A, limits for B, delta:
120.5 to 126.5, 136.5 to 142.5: 1.0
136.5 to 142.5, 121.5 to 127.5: 0.4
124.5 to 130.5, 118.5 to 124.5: 0.2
